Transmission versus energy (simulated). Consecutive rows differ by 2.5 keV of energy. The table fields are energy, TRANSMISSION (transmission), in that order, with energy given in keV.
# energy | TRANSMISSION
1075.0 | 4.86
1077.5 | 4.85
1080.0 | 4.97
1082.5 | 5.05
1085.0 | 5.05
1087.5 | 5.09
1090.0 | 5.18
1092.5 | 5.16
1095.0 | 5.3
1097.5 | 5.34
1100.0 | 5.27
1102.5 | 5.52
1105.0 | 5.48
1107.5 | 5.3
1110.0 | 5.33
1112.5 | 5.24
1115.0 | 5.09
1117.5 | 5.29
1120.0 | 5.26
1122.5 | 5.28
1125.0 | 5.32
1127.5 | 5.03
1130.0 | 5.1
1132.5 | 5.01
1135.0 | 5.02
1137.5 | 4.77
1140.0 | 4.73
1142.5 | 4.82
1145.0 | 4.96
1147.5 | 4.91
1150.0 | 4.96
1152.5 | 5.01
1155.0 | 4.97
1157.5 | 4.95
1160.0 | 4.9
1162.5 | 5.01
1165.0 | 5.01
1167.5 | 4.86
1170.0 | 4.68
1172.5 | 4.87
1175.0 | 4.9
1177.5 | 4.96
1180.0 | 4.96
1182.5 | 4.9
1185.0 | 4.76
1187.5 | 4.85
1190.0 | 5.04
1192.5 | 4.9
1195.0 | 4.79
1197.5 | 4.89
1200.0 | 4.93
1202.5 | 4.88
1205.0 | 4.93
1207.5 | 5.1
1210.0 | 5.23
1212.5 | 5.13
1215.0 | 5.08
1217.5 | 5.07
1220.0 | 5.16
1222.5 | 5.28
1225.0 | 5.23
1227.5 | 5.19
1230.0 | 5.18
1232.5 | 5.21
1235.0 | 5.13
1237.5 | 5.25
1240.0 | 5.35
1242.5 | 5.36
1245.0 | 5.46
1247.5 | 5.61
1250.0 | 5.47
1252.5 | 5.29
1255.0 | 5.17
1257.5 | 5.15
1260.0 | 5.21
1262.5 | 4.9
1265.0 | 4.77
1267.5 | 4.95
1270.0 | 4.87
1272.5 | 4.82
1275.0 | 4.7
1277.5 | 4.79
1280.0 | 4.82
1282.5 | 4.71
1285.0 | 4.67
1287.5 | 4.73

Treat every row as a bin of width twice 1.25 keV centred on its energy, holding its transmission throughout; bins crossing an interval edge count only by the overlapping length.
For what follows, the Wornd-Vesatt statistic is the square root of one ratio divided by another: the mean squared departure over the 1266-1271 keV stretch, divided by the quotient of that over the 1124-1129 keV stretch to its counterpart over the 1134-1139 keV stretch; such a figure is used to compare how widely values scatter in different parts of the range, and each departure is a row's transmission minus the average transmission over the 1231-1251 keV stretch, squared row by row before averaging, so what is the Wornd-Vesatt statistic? 0.9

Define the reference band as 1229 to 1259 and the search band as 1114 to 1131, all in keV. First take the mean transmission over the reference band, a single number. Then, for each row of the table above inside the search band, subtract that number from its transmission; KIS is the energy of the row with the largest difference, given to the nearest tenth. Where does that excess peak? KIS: 1125.0 keV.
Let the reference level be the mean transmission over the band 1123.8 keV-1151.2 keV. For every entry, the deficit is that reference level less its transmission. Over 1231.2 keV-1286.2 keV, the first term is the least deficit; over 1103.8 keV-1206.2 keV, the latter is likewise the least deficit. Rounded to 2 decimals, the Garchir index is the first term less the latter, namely -0.13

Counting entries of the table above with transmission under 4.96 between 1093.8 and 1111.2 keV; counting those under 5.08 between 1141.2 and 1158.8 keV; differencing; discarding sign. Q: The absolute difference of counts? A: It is 7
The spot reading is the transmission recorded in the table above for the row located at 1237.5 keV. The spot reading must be 5.25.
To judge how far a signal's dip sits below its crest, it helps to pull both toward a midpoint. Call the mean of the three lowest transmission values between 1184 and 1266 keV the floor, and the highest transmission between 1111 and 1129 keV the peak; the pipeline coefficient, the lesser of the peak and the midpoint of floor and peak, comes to 5.05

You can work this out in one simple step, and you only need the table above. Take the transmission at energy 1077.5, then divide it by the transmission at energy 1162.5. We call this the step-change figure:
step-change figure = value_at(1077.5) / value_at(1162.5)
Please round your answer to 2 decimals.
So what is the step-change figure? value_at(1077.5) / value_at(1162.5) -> 0.97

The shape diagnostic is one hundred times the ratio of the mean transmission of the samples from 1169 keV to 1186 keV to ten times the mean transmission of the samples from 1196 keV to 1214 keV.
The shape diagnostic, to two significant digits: 9.7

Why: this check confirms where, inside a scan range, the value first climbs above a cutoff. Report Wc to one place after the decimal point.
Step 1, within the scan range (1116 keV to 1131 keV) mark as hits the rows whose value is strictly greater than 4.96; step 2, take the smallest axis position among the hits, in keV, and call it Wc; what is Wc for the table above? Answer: 1117.5 keV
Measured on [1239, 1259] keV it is 1240.0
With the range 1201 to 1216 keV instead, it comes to 1207.5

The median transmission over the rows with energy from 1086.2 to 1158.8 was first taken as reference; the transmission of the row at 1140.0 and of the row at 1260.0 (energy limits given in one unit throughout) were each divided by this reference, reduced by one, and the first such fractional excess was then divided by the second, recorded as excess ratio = -3.4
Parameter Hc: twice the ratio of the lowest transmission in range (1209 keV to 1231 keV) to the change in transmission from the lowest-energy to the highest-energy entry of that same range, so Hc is -203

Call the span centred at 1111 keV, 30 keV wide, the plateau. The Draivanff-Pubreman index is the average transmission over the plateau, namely 5.31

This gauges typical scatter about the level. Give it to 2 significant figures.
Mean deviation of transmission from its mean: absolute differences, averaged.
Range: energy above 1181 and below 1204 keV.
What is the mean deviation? 0.055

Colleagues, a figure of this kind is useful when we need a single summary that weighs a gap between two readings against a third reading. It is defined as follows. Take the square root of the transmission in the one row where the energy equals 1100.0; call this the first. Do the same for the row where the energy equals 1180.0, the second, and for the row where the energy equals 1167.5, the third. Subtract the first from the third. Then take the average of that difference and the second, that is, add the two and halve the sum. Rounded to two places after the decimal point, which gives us 1.07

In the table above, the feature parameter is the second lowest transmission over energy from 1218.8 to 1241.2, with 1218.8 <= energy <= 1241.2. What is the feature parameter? 5.16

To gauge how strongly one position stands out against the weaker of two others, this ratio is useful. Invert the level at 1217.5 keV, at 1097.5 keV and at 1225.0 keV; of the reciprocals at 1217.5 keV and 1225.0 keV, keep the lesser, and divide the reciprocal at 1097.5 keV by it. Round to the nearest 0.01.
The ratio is 0.98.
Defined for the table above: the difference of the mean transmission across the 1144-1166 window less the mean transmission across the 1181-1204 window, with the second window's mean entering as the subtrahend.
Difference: 0.08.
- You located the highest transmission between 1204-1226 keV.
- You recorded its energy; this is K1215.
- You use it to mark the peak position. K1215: 1222.5 keV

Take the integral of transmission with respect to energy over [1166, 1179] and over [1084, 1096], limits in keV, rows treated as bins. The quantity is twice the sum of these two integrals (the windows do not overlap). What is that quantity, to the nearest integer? 250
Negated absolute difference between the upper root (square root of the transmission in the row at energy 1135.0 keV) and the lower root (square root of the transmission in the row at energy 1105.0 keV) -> -0.10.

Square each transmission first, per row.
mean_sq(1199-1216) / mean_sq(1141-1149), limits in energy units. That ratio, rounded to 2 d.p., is 1.06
